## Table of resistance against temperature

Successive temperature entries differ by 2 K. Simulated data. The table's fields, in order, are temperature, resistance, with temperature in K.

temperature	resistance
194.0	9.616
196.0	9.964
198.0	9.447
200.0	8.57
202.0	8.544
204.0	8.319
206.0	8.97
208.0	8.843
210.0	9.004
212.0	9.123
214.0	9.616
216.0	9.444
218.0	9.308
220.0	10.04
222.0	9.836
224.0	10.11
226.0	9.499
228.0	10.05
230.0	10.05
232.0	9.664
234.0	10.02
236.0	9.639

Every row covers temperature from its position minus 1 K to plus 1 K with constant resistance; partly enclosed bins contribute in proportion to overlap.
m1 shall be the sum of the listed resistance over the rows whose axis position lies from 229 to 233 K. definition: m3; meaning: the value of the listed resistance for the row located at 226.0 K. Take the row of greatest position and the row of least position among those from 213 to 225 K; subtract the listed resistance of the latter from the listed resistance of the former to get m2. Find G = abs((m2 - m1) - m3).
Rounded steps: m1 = 20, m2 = 0.5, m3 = 9.499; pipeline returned 29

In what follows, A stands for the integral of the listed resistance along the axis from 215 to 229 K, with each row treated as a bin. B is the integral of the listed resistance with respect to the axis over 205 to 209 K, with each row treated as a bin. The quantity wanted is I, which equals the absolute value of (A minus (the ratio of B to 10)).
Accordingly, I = 133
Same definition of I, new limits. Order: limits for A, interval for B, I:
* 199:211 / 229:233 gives 101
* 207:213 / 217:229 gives 42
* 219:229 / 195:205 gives 90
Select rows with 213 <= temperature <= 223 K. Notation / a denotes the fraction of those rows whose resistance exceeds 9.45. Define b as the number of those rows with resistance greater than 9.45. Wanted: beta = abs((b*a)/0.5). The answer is 4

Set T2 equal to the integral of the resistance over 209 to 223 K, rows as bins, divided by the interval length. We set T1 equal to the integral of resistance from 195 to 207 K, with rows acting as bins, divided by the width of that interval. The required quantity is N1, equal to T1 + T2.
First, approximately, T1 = 9.0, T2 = 9.5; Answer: 18.5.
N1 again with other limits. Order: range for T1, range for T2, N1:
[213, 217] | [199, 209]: 18.2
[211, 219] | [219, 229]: 19.3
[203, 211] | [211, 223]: 18.3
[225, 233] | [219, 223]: 19.8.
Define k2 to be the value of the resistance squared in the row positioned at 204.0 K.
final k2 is 69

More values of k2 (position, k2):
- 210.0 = 81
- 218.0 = 87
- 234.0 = 100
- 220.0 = 101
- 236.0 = 93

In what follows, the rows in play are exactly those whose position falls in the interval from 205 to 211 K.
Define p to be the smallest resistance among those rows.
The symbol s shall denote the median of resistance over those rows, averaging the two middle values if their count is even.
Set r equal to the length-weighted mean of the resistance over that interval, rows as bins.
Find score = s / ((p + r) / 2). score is 1.01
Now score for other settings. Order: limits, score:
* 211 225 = 1.03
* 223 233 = 1.04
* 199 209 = 1.01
